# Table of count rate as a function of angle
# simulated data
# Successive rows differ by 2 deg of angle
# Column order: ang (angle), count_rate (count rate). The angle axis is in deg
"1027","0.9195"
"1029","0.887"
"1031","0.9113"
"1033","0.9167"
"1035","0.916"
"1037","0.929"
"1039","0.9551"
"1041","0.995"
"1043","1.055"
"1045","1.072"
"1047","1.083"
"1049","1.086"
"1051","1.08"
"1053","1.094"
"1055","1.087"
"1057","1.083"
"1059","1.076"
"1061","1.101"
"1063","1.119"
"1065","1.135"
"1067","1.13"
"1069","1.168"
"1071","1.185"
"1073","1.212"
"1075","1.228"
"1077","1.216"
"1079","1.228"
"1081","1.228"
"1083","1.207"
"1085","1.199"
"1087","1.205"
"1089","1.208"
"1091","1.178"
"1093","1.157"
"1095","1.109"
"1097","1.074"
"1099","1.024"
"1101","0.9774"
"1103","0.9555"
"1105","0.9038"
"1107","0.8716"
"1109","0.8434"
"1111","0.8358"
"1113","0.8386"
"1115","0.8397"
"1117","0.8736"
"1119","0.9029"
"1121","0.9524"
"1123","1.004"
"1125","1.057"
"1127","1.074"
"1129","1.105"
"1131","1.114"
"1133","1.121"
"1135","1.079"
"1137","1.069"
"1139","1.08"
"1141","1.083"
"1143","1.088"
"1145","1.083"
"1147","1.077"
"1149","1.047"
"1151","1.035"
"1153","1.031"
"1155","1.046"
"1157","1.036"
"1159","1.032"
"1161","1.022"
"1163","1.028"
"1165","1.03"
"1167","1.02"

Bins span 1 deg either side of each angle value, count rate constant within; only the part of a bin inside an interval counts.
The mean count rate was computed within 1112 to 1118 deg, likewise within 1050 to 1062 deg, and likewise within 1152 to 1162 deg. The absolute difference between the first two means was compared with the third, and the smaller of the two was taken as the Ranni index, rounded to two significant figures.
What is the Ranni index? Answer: 0.24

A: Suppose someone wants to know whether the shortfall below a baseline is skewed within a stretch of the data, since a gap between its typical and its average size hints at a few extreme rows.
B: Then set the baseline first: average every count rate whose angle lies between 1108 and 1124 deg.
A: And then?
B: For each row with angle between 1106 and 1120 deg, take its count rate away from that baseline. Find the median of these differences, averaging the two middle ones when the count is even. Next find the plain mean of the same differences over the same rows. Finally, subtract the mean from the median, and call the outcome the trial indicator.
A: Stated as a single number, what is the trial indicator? 0.015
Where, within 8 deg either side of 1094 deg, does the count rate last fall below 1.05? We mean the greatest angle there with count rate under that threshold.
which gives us 1101 deg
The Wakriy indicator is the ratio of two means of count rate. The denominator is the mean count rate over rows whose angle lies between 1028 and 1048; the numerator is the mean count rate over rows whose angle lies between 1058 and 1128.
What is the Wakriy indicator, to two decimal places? 1.10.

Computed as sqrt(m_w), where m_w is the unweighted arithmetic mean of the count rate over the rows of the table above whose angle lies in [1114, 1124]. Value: 0.96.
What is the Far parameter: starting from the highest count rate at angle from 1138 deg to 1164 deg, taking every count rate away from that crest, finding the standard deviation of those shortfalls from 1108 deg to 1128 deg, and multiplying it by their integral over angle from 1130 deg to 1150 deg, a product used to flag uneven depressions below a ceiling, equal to 0.01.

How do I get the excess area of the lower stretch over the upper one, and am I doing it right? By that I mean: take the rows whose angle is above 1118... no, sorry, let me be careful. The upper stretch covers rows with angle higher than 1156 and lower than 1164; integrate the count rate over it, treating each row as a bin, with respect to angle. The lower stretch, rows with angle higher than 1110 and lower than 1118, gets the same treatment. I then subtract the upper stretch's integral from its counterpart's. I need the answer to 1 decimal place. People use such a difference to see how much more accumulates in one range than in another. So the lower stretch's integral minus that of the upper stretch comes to -1.5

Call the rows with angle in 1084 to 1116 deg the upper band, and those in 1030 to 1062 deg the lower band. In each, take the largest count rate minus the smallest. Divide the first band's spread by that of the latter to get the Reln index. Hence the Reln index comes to 2.0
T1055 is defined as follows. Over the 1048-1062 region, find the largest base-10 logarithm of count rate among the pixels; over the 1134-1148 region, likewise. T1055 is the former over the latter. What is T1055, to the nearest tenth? 1.1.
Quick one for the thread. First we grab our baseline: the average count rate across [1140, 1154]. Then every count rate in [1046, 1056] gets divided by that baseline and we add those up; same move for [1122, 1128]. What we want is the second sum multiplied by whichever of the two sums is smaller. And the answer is 8.7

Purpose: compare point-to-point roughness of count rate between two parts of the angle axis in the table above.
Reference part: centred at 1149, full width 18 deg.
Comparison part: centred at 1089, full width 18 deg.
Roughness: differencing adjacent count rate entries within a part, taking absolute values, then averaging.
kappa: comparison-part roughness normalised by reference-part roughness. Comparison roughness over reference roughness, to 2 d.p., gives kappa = 1.98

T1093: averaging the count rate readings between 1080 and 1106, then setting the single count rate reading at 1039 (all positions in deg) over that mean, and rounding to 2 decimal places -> 0.86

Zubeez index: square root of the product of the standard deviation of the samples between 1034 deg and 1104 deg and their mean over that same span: 0.32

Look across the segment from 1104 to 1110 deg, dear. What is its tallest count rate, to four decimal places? 0.9038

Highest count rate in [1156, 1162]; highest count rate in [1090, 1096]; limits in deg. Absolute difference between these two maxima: 0.14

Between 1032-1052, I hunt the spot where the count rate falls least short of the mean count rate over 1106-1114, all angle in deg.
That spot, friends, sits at 1049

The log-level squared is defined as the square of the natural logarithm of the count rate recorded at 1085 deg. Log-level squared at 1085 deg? 0.033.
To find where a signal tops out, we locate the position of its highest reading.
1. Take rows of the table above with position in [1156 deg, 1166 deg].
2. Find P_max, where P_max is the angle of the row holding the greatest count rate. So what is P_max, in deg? 1157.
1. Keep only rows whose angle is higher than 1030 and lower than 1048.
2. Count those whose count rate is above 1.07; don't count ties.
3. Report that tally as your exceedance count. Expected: 2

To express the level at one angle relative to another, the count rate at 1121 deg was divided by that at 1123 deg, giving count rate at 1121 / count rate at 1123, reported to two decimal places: 0.95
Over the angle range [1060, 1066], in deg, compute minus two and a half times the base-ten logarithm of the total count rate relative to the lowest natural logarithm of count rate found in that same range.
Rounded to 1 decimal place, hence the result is -3.9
